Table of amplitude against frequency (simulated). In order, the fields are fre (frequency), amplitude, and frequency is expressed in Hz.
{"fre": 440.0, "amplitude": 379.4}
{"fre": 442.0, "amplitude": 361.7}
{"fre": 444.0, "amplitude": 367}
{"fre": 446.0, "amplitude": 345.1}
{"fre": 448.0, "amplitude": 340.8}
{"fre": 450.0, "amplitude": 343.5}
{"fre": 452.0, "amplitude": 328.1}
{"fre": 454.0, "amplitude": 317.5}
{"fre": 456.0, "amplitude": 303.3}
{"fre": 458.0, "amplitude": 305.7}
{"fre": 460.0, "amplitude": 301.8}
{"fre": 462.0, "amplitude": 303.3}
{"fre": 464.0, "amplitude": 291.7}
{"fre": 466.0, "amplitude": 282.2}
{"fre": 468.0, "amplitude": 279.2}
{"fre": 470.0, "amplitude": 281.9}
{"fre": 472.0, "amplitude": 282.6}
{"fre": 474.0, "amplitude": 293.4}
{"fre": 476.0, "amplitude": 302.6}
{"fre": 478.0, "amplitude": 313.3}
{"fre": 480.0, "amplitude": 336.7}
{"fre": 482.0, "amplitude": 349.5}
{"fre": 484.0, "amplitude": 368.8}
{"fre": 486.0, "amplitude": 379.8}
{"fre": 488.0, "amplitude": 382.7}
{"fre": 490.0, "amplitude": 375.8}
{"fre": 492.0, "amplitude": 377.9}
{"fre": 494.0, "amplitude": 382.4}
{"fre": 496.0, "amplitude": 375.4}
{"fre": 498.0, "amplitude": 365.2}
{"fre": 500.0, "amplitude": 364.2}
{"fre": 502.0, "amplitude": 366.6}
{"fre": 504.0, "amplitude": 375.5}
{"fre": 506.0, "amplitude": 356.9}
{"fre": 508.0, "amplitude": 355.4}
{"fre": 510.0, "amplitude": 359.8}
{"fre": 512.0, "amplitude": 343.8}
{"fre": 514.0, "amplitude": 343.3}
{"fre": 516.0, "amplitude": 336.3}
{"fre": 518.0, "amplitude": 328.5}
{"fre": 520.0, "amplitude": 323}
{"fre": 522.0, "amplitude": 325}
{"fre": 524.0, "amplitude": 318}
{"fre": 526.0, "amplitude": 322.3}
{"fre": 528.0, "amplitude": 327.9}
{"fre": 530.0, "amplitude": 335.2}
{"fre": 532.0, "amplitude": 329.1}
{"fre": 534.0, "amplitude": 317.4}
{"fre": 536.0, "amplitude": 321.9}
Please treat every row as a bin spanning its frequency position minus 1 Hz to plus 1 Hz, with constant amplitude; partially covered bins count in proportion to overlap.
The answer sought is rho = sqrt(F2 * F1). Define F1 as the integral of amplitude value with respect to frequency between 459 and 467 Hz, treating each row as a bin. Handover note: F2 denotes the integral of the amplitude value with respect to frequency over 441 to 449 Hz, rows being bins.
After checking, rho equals 2583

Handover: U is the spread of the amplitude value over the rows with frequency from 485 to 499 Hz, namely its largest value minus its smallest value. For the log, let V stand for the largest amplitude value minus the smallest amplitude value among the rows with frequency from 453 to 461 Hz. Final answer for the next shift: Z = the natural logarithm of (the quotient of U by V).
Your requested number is 0.1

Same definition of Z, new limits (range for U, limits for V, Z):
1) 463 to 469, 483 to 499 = -0.3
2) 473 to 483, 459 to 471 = 0.8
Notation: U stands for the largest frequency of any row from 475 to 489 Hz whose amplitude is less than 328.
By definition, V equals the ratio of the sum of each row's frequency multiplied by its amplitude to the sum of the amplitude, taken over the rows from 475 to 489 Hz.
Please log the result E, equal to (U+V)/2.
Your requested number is 480.2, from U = 478.0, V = 482.3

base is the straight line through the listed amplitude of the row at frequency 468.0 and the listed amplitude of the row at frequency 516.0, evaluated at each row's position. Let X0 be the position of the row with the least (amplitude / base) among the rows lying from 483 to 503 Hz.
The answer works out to 502.0 Hz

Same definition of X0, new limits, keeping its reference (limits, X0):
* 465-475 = 472.0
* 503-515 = 514.0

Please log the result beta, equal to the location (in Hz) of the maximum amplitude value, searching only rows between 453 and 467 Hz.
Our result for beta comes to 454.0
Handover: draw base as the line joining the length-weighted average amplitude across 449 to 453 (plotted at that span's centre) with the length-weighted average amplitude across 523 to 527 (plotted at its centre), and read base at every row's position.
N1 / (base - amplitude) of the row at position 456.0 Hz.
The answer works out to 31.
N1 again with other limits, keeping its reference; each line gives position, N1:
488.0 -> -55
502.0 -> -42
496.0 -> -49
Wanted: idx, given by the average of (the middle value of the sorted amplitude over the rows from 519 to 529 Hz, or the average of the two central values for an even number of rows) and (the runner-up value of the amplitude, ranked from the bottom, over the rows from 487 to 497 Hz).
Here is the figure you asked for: 349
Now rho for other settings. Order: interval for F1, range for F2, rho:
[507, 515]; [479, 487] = 2837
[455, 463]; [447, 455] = 2541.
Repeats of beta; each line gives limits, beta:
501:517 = 504.0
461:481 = 480.0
